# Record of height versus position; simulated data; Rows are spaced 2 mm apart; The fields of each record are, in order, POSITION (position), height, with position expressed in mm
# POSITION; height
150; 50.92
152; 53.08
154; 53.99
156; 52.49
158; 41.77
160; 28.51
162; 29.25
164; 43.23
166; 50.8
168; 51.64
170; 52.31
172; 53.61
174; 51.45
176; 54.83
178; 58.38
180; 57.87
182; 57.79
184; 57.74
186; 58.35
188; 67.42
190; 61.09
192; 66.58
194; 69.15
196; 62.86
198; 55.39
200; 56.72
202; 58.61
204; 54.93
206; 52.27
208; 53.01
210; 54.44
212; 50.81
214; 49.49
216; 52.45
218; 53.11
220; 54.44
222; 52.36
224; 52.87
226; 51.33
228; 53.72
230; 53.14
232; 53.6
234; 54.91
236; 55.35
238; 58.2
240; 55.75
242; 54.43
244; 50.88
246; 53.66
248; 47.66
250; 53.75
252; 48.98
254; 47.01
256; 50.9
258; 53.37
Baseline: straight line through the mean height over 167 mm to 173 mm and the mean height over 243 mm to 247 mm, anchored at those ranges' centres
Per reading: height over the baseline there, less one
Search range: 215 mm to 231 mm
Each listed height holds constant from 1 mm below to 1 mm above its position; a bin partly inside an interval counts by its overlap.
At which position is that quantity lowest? 226 mm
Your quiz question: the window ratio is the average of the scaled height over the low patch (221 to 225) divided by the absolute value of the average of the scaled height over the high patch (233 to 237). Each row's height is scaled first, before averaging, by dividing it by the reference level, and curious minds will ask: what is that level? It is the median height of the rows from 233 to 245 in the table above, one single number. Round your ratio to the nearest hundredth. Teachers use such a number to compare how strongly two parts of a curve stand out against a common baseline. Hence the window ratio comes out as 0.95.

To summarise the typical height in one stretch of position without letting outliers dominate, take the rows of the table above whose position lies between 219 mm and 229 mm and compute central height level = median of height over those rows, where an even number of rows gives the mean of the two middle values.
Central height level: 53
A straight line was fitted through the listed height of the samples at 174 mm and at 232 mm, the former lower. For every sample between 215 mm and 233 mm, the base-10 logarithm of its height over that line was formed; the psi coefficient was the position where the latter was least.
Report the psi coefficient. 226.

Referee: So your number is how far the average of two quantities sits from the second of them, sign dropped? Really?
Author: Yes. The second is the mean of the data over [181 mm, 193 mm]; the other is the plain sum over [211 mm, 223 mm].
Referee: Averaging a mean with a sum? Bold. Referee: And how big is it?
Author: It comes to 126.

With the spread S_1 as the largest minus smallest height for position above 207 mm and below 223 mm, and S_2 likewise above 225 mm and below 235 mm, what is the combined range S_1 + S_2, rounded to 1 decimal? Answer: 8.5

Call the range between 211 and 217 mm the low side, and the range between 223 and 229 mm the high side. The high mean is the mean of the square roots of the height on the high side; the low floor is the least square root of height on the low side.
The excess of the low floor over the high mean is -0.2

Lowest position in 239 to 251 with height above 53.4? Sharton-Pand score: 240 mm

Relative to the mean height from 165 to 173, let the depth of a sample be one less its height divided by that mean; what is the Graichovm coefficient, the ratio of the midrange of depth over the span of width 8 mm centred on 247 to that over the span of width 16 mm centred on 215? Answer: 11.1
